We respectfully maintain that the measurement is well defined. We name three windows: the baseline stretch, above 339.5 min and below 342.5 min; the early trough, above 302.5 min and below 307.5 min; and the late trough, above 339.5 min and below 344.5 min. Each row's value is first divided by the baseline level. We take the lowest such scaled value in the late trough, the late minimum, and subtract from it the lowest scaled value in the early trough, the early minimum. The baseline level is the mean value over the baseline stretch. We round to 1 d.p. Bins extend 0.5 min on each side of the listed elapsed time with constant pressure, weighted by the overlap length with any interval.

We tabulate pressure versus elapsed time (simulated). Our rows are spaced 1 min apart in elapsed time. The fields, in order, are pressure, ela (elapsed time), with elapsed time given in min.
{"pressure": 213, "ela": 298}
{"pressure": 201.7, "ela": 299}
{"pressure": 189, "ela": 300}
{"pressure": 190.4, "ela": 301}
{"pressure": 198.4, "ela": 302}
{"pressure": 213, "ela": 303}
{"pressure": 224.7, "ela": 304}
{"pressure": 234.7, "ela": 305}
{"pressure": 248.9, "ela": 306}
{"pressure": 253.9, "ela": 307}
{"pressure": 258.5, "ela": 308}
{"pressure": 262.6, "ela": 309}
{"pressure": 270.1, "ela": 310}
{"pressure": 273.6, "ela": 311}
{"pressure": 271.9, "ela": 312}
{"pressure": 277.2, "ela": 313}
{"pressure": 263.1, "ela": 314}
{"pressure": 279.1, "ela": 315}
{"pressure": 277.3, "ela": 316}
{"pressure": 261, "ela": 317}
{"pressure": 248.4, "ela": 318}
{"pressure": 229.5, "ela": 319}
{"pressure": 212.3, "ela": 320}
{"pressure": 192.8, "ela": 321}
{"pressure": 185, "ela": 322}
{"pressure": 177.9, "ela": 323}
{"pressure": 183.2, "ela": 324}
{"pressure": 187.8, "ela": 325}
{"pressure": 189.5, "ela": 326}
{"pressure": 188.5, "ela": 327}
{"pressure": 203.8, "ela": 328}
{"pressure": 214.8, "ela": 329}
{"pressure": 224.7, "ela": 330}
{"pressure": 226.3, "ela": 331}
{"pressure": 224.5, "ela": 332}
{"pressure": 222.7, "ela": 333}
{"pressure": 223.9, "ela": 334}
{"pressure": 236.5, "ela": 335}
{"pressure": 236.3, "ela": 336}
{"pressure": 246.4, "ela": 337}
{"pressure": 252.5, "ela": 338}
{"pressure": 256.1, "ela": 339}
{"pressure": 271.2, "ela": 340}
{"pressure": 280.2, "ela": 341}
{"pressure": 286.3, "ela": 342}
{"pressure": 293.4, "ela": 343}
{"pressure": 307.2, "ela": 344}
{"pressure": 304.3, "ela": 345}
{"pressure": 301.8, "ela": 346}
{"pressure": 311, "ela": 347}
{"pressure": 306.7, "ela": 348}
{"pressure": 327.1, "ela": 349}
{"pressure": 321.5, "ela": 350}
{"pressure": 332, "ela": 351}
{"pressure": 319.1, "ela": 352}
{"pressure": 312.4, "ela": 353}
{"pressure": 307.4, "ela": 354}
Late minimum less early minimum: 0.2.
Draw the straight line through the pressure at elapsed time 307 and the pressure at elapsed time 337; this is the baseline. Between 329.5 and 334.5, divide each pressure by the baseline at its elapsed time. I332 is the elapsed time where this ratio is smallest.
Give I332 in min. 333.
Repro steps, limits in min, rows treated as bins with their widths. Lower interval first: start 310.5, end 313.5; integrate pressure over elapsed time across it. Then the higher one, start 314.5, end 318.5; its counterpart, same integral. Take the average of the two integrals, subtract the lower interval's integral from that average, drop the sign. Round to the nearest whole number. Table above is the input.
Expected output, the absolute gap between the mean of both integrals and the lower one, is 122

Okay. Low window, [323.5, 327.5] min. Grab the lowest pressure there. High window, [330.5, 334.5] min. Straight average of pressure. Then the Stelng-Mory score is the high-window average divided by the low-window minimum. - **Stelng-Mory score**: 1.2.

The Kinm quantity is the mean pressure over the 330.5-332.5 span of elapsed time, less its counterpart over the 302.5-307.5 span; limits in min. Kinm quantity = -10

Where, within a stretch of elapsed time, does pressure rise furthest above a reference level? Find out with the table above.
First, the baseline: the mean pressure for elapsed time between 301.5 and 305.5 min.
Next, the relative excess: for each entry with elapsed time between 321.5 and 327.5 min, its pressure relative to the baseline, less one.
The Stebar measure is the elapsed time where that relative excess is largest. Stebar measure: 326 min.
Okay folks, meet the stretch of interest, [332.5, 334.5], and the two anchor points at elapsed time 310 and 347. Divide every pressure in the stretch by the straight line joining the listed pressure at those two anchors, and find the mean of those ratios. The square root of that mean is 0.87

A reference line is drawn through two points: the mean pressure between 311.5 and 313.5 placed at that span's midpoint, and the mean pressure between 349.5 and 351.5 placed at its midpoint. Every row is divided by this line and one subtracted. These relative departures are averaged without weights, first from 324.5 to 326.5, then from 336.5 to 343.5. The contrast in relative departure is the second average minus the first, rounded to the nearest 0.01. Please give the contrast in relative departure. 0.22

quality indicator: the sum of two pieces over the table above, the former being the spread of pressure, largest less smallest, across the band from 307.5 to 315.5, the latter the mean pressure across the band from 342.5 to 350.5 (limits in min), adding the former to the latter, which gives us 330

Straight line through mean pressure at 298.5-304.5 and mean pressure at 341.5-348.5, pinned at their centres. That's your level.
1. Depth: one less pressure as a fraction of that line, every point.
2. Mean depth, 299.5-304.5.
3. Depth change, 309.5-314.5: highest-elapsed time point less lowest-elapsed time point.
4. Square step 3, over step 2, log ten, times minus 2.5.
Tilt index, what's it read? 0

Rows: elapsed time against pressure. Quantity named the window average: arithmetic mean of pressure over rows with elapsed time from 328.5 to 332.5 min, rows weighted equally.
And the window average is 223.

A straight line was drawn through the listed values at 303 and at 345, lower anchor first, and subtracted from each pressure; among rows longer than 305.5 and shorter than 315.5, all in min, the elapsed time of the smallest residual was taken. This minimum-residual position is 314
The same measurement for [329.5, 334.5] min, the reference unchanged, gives 334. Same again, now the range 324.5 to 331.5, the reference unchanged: 327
